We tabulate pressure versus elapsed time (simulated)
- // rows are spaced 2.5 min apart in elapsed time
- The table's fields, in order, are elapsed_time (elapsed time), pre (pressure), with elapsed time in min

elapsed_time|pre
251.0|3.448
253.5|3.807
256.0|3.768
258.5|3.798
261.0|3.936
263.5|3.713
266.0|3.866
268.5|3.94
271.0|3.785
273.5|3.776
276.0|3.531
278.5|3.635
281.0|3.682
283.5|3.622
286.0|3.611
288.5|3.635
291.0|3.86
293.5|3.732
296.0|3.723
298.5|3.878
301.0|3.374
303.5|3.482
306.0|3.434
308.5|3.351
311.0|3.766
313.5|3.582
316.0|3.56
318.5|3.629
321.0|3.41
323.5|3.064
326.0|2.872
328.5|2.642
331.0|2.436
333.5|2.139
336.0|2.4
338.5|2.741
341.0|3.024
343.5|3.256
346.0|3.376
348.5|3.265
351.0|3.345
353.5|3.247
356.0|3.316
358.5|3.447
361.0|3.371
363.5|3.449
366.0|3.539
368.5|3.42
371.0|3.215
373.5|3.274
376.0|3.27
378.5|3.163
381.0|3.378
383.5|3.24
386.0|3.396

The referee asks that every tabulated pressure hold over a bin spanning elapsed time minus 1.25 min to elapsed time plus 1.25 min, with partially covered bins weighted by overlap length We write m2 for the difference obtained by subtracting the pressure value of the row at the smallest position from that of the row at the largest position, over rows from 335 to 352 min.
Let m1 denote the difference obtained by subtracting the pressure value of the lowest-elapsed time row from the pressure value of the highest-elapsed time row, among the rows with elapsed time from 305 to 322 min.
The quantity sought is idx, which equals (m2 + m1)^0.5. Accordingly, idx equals 1.0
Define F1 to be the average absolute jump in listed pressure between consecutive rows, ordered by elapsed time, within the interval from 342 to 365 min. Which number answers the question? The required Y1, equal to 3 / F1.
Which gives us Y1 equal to 31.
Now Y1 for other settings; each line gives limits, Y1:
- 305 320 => 19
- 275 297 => 39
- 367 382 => 25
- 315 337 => 13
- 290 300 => 31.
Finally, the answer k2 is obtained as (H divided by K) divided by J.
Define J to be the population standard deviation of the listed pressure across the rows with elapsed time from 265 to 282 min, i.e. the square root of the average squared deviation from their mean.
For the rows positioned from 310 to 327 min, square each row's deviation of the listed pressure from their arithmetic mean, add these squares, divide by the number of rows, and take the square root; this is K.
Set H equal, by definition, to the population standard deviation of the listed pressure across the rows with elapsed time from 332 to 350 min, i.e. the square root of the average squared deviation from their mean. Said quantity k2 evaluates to 11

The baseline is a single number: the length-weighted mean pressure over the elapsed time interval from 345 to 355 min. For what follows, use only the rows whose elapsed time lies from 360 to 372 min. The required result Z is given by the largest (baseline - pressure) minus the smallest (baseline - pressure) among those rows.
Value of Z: 0.32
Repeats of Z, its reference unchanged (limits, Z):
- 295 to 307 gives 0.50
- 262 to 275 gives 0.23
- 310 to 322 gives 0.36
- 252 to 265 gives 0.22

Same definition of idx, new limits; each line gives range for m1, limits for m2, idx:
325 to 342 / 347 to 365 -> 0.6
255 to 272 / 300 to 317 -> 0.5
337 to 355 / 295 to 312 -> 0.7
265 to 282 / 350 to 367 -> 0.1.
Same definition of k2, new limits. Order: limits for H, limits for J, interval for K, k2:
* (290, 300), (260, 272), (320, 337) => 2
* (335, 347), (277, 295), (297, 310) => 22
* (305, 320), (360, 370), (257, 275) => 27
